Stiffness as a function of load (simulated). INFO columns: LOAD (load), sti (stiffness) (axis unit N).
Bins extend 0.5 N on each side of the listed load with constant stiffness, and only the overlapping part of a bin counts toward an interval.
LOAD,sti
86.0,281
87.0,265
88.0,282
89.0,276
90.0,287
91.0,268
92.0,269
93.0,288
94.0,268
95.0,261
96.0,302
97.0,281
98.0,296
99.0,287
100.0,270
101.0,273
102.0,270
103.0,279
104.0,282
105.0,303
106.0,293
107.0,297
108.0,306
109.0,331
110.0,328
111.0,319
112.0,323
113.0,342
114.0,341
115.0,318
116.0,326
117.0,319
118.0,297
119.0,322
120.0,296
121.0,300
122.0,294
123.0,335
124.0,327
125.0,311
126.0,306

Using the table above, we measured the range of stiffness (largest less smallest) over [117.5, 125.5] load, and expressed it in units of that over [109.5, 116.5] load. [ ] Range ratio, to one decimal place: 1.7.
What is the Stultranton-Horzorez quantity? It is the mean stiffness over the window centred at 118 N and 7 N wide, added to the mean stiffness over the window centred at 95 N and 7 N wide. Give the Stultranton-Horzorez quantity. 592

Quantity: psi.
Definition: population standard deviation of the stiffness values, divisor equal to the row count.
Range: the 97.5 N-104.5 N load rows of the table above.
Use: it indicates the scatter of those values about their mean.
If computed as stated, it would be 9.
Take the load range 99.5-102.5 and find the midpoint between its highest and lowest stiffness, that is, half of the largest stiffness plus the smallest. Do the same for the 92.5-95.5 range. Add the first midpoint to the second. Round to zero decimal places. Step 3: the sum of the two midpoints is 546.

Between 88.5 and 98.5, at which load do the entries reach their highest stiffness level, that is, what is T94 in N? 96.0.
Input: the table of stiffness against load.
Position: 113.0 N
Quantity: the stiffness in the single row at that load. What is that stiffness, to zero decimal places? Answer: 342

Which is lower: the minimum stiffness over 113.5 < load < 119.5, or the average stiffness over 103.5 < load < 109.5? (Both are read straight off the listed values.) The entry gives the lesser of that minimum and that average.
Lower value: 297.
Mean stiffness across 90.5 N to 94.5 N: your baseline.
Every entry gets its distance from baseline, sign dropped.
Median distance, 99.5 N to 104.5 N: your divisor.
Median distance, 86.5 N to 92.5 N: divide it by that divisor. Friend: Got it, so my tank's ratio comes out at 2.08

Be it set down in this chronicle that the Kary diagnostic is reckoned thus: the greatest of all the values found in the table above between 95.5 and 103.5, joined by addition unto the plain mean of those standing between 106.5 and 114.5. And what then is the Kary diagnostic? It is 625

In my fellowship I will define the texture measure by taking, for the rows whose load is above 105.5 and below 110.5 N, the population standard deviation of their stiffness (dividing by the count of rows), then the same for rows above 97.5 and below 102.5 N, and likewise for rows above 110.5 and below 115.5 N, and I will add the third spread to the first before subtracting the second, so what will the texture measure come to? 15.9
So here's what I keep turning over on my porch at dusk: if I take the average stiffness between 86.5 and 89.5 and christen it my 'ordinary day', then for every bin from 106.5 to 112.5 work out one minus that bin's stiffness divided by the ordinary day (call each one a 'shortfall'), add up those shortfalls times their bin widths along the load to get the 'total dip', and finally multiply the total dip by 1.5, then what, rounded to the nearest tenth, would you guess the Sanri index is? -1.4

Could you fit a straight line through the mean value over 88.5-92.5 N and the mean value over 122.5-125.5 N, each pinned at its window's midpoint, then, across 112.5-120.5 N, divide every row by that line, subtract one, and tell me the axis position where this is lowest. 120.0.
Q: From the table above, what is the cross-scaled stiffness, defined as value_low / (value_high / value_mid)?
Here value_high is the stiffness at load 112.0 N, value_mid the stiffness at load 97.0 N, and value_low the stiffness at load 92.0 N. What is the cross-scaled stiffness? 234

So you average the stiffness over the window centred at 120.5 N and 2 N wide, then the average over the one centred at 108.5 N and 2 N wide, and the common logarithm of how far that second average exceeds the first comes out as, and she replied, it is 1.3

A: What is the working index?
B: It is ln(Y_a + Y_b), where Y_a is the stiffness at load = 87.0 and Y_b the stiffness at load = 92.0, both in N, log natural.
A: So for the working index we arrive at 6.28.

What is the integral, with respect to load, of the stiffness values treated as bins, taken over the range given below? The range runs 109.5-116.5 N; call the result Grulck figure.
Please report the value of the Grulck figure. 2297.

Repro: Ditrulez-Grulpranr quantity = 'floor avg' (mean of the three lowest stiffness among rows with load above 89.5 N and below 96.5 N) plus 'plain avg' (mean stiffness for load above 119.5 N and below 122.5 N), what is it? 562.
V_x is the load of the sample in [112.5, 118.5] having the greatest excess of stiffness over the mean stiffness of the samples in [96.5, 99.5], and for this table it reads 113.0 N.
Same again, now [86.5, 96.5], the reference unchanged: 96.0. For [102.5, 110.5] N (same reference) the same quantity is 109.0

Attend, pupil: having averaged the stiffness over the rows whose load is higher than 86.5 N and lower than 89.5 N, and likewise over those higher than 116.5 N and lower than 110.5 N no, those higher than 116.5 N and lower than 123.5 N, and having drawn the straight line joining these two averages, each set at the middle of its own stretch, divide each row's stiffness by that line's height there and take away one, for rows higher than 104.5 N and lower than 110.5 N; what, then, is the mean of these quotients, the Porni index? 0.048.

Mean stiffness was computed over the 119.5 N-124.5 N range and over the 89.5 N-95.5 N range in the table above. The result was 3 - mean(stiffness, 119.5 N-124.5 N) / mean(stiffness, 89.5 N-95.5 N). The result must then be 1.87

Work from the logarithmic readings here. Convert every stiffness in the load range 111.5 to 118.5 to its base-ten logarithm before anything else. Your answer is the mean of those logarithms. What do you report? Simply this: 2.51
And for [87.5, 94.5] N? 2.44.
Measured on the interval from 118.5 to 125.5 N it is 2.49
